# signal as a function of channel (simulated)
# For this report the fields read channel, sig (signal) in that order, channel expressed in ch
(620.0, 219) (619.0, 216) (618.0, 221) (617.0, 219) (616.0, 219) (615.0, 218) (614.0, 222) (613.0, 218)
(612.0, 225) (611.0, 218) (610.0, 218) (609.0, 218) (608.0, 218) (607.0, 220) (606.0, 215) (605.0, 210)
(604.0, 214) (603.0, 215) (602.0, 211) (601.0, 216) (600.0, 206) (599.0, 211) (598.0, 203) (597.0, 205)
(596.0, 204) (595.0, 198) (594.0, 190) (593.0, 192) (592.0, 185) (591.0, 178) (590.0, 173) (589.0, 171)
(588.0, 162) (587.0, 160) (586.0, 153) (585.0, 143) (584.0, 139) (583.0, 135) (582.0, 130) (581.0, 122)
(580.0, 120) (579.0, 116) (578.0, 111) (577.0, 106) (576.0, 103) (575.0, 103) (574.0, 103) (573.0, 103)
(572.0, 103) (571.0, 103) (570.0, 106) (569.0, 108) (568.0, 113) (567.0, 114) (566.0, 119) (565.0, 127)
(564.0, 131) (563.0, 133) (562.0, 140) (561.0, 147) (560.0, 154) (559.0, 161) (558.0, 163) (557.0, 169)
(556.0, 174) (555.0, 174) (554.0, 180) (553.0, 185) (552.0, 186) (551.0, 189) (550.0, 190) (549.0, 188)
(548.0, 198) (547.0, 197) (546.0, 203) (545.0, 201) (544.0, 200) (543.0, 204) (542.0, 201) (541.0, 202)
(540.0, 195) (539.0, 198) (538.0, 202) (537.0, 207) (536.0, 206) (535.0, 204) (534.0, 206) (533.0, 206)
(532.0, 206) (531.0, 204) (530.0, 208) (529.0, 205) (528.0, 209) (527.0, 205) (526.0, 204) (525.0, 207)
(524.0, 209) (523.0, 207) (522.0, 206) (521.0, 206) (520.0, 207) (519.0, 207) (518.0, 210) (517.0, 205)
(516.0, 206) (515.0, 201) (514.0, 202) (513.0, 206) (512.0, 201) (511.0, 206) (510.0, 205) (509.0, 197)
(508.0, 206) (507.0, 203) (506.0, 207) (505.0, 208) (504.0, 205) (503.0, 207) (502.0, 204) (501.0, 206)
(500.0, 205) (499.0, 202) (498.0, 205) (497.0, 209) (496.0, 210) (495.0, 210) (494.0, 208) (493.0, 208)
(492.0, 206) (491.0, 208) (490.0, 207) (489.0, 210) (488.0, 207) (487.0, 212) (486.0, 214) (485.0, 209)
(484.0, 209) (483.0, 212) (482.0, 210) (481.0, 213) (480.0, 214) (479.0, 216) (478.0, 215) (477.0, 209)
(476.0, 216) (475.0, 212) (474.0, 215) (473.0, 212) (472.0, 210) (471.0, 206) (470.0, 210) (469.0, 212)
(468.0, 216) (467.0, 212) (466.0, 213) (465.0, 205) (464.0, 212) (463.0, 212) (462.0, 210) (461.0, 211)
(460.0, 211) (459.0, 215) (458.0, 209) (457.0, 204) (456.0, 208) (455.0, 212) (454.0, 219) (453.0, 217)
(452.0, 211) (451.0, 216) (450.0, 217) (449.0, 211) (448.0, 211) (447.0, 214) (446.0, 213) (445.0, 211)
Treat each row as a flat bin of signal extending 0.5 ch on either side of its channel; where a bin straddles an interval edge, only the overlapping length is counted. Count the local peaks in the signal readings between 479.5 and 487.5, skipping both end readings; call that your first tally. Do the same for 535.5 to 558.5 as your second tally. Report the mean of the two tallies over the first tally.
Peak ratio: 2.00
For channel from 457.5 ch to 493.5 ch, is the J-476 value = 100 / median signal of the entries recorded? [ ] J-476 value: 0.473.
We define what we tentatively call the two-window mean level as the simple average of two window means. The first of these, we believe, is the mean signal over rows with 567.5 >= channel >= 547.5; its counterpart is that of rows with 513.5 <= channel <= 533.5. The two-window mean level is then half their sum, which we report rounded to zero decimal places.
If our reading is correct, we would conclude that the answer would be 184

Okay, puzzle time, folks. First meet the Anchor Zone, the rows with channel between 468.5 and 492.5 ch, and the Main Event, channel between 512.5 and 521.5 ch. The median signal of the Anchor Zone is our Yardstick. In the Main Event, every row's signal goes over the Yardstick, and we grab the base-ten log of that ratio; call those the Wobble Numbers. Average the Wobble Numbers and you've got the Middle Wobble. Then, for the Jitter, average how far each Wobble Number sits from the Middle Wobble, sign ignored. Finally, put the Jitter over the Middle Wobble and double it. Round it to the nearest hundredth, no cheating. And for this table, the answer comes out -0.72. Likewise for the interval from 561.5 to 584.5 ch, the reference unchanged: -0.31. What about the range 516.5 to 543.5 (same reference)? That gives -0.79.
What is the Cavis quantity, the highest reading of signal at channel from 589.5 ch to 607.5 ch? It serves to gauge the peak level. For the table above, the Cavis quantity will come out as 220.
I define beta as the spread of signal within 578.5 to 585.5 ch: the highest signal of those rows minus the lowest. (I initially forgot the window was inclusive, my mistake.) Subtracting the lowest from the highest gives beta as 27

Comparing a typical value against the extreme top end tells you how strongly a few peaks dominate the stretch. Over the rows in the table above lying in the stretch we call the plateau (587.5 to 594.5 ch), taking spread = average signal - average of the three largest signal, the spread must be -10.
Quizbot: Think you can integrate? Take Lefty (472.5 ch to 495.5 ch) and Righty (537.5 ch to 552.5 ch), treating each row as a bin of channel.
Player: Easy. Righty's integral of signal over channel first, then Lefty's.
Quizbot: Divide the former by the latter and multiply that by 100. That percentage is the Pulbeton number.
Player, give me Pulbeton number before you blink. 61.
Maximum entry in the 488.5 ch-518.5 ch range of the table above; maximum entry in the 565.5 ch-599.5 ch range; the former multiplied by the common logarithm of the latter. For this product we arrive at 488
